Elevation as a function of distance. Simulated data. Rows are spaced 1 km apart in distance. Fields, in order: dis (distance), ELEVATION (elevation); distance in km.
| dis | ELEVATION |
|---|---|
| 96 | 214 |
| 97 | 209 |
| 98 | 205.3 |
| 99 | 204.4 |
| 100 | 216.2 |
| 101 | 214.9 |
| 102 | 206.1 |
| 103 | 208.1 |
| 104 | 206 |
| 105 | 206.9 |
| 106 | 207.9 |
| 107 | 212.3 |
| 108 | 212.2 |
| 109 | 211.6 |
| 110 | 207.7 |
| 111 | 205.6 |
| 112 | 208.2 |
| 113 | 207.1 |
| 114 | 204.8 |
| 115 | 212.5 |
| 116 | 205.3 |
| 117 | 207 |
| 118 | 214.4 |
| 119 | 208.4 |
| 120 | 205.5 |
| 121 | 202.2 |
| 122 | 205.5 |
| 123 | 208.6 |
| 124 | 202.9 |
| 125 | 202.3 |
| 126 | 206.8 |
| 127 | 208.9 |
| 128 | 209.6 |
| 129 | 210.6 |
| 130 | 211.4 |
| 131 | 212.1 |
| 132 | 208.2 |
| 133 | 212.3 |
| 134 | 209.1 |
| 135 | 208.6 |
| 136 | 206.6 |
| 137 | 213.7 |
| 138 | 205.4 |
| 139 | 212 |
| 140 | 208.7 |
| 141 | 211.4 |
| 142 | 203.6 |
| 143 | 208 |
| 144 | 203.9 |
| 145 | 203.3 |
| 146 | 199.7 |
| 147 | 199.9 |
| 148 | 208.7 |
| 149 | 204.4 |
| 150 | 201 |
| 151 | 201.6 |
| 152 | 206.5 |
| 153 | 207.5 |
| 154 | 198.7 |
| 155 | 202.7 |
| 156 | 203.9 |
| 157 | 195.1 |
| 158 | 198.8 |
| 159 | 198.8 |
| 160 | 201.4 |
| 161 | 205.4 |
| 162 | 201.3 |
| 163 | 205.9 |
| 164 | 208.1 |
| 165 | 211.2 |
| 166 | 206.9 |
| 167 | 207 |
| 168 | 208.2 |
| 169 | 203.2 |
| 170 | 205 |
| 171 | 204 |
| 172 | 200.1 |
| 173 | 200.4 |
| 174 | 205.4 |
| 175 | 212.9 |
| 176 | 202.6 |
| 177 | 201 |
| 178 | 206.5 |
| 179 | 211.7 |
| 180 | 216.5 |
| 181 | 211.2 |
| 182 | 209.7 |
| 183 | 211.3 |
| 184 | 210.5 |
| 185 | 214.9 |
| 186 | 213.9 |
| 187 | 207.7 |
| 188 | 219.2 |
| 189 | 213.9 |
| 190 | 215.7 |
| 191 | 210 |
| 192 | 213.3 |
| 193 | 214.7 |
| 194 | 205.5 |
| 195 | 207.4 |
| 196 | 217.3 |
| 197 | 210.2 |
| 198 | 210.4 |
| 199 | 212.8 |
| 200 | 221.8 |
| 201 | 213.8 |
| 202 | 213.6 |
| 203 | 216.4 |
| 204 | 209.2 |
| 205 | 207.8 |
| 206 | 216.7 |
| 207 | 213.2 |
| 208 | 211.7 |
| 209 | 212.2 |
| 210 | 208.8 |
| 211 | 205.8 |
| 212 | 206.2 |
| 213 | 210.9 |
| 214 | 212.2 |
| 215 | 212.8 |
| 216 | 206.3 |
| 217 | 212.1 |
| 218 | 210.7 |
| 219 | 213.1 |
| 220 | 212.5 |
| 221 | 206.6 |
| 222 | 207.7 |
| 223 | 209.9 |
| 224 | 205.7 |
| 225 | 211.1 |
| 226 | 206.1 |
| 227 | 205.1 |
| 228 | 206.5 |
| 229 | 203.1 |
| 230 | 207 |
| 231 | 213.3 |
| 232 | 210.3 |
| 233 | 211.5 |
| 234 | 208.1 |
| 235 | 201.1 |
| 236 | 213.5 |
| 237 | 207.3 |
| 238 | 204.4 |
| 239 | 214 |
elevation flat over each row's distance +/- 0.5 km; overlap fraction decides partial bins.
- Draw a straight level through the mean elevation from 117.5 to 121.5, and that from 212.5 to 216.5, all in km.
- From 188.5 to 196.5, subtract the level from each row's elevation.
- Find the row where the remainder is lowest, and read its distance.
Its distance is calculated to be 194 km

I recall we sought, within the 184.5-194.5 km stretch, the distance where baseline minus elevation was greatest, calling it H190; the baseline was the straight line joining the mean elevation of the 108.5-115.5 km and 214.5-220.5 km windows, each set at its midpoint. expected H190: 194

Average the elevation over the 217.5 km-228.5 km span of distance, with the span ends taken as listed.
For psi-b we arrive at 209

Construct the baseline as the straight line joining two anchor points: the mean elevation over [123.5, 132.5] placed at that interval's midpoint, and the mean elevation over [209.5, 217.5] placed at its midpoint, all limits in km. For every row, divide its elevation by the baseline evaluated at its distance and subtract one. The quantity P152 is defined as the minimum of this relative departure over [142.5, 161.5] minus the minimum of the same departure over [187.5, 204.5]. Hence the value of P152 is -0.05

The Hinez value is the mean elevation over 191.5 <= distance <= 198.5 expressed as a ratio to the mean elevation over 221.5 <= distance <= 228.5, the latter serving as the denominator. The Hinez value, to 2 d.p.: 1.02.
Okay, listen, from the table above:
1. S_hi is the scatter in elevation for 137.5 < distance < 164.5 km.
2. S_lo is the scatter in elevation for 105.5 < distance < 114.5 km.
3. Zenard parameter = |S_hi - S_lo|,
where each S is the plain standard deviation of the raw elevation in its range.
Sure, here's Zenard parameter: 1.4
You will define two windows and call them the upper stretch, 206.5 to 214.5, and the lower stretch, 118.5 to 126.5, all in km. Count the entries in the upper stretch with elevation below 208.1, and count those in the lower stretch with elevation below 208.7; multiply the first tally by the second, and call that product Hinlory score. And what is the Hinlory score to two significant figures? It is 16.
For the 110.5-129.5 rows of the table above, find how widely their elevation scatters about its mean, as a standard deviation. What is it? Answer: 3.2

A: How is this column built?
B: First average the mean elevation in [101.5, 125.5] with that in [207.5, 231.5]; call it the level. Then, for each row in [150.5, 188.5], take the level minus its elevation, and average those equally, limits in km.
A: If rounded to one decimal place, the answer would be 2.0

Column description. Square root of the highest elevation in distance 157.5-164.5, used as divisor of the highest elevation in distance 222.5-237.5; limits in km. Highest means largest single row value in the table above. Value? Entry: 14.8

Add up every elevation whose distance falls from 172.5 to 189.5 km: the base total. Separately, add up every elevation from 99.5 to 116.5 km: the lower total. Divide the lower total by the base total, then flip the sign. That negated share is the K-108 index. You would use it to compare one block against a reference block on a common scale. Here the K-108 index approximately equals -1.00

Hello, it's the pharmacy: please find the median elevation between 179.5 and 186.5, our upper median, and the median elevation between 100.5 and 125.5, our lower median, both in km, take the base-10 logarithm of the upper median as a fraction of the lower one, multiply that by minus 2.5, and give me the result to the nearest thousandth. -0.022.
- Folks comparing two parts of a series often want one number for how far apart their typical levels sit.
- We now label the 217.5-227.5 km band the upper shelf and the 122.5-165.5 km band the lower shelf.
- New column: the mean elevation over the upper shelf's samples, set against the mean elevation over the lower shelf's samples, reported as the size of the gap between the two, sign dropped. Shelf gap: 3.1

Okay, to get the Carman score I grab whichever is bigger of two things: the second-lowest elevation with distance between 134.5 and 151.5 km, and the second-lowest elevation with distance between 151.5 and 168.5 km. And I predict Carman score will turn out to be 200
